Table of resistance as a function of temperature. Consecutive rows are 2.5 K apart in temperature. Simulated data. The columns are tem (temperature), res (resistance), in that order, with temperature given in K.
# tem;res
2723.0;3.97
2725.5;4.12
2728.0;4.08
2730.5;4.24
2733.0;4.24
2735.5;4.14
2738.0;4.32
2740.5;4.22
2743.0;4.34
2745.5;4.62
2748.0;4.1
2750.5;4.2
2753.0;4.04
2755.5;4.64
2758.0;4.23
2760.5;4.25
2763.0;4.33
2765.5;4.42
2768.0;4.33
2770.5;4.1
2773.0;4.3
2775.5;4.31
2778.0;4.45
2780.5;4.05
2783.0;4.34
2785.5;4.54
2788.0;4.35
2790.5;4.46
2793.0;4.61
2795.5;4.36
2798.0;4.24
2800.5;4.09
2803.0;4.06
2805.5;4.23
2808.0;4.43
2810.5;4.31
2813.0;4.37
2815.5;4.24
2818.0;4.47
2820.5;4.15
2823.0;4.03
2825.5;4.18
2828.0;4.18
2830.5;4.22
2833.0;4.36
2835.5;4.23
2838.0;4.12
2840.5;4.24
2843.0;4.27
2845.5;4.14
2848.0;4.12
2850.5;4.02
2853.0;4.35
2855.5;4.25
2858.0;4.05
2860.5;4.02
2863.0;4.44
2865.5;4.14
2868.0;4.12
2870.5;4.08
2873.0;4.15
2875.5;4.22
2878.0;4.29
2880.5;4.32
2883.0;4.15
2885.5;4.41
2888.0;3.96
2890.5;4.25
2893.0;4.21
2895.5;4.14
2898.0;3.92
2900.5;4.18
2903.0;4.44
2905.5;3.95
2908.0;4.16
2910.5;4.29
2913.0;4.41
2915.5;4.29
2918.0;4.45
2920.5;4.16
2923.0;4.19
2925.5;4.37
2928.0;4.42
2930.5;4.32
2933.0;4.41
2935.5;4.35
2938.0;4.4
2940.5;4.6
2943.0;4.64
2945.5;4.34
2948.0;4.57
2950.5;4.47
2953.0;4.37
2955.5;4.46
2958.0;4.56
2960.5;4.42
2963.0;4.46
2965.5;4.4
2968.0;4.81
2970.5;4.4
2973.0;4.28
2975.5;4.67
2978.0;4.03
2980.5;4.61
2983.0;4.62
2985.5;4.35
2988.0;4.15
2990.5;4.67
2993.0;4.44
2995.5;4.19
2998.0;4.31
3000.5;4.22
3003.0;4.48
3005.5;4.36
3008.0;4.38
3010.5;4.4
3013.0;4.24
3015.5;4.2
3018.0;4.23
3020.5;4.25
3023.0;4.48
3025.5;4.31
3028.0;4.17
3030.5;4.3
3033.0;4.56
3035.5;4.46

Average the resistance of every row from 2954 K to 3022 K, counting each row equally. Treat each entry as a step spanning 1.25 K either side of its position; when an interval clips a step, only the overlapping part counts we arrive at 4.39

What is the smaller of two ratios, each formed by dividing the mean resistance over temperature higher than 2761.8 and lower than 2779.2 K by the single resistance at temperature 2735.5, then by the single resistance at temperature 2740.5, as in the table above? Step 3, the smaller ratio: 1.02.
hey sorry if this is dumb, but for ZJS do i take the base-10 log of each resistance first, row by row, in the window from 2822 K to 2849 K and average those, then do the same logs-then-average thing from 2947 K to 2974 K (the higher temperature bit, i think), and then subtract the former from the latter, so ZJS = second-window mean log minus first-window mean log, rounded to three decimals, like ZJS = 0.028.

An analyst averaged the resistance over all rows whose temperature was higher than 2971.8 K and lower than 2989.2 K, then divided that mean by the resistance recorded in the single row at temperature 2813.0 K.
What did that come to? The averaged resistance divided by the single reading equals 1.00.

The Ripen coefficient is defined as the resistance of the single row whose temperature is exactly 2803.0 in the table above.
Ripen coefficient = 4.06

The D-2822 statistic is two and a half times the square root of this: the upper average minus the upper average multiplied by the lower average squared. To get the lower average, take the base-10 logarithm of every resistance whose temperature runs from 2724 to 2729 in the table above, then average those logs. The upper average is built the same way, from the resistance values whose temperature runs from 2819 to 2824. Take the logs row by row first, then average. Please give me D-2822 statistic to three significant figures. 1.55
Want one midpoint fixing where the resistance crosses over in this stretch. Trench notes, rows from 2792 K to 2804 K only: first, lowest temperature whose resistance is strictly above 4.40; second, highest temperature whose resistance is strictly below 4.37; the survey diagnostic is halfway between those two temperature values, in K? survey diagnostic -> 2798.0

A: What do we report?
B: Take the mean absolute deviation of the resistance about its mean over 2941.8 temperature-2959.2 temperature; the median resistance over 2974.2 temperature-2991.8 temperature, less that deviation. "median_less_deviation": 4.52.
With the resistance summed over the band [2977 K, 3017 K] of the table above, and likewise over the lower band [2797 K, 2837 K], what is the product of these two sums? 4722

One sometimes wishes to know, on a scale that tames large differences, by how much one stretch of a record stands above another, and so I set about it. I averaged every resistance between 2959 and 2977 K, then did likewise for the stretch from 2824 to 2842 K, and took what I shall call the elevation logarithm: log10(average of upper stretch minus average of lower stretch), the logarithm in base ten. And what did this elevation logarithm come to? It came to -0.6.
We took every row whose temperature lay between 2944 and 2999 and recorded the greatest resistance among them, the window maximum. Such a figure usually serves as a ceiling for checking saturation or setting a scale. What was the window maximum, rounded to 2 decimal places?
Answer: 4.81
